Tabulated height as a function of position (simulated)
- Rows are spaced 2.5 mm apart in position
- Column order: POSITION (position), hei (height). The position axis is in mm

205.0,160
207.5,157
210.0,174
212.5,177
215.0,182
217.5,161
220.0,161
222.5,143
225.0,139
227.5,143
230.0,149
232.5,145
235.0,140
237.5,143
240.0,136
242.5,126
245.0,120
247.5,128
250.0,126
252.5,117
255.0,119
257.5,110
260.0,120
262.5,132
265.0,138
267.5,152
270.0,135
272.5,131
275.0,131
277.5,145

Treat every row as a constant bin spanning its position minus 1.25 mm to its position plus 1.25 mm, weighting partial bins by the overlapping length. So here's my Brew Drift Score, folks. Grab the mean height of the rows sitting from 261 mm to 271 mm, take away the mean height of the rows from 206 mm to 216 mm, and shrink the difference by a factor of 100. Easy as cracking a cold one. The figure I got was -0.33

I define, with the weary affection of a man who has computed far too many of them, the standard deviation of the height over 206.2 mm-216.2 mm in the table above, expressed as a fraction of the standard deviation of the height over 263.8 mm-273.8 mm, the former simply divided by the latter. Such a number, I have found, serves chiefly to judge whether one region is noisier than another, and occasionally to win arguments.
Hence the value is 1.2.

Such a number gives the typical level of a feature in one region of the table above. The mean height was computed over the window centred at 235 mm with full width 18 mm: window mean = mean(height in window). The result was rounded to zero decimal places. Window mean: 140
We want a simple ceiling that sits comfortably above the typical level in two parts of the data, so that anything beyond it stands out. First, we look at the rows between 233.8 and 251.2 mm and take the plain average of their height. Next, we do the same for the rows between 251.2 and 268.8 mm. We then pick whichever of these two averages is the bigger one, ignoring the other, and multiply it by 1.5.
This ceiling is 197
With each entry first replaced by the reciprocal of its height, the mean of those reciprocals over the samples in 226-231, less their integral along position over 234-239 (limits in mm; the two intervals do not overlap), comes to -0.0285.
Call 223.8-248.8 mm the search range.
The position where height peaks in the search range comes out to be 230.0 mm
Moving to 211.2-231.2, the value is 215.0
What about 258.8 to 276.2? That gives 267.5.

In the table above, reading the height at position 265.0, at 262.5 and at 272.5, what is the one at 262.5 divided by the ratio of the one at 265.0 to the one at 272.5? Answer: 125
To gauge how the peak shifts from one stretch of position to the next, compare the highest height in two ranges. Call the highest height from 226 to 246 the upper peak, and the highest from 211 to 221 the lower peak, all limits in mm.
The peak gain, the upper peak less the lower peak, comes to -33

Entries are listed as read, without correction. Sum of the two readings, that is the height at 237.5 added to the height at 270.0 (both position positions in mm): 278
